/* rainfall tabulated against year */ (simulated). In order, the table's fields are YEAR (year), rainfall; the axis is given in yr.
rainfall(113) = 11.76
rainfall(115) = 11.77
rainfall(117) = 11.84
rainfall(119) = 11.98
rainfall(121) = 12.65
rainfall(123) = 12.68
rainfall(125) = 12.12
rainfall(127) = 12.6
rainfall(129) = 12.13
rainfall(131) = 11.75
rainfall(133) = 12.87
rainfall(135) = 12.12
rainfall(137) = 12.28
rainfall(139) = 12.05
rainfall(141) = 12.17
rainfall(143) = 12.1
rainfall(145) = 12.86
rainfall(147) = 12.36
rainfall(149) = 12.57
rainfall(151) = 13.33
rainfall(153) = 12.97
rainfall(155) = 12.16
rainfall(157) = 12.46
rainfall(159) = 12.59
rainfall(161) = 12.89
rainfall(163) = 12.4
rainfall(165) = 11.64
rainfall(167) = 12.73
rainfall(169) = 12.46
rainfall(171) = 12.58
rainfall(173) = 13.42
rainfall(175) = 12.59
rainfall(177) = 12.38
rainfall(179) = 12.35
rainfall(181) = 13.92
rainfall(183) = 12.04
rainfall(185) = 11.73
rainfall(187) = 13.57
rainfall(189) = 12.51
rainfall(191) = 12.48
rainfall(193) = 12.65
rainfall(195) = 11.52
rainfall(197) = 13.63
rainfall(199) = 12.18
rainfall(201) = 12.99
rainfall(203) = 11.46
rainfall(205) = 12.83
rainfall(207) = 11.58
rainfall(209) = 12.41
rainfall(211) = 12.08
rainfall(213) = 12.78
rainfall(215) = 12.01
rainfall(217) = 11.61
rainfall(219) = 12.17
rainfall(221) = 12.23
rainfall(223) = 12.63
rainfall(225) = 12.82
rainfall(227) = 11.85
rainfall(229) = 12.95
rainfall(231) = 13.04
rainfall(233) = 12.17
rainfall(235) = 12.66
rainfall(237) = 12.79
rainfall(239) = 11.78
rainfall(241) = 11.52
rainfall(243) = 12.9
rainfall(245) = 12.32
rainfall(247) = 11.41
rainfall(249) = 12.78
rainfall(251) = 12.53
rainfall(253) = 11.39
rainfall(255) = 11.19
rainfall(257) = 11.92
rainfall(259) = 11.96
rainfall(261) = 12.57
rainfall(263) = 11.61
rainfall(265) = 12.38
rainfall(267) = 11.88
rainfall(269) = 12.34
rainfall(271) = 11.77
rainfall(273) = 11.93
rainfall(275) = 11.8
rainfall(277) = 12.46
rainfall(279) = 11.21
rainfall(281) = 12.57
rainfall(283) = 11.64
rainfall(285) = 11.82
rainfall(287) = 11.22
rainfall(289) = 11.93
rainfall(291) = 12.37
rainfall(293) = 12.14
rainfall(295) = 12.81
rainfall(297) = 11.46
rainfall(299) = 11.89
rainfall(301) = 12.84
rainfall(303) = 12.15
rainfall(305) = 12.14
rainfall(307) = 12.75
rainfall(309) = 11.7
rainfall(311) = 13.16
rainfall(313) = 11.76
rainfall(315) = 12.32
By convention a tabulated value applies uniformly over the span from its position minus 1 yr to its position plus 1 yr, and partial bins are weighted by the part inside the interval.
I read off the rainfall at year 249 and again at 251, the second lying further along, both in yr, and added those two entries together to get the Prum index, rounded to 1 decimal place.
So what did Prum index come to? 25.3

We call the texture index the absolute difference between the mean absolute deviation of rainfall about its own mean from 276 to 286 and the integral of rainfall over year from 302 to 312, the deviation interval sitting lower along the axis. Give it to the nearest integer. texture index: 123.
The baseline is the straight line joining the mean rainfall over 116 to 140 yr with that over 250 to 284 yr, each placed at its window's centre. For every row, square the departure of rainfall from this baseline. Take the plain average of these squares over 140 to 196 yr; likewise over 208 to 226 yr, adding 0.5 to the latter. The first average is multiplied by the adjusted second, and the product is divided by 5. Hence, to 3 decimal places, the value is 0.062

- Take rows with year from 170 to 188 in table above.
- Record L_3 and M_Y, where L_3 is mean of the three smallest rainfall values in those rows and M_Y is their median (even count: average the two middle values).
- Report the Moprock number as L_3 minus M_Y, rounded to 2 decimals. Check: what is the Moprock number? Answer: -0.54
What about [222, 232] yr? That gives -0.39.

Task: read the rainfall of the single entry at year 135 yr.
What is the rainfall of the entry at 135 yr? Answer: 12.12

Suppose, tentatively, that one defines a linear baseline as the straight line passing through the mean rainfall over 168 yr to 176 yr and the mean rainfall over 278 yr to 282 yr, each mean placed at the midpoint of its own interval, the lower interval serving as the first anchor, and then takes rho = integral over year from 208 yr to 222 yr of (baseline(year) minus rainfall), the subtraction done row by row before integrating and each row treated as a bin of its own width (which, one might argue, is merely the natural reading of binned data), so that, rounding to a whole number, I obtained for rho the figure 3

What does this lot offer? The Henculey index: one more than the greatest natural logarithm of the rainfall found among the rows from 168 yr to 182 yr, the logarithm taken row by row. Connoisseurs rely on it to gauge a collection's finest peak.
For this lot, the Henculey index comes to 3.633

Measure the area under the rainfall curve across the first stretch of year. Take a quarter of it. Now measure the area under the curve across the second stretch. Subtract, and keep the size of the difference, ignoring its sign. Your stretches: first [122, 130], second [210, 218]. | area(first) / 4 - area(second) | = 72.2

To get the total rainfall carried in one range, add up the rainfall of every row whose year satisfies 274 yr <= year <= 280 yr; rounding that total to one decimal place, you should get 35.5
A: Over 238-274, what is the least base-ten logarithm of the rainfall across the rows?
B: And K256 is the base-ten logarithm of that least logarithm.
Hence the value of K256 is 0.021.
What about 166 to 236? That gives 0.025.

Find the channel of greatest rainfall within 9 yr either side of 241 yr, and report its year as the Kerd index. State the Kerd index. 243 yr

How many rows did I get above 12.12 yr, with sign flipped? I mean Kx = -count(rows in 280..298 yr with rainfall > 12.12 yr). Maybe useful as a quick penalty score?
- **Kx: -4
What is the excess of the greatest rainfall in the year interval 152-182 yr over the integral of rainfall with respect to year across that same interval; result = -365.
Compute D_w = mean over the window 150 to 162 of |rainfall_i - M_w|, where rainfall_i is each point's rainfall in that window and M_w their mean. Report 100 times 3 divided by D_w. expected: 909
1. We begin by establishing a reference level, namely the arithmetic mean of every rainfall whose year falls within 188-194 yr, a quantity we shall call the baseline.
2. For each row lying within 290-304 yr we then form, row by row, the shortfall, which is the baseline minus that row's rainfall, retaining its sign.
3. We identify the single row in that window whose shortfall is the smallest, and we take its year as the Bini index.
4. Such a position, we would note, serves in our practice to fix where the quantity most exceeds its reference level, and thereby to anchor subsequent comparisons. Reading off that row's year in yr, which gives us 301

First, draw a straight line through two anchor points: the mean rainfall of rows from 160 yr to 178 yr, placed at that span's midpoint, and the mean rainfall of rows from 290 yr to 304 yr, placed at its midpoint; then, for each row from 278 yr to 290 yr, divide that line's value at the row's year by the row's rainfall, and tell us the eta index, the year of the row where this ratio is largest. 279 yr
